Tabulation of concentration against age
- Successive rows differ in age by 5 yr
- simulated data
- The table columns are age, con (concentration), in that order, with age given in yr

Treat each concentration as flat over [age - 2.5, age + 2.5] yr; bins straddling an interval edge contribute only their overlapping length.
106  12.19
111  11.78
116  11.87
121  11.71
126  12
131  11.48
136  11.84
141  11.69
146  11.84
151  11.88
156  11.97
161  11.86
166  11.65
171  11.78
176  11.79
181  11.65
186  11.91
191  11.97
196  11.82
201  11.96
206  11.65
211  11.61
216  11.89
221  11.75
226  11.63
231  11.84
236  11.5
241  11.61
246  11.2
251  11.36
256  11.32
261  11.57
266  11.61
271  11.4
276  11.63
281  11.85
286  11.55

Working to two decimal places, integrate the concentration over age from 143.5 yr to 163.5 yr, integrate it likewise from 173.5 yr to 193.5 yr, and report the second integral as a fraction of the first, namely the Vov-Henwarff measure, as 1.00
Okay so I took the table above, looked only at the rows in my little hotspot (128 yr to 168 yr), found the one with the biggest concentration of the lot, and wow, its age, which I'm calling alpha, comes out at 156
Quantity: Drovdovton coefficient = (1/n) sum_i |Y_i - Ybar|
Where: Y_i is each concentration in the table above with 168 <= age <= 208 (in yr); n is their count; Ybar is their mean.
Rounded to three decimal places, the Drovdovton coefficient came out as 0.099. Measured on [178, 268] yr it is 0.170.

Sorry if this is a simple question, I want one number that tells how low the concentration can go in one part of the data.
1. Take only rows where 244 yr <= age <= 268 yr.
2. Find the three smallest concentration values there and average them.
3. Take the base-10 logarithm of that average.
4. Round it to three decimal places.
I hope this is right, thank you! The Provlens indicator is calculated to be 1.053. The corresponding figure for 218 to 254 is 1.055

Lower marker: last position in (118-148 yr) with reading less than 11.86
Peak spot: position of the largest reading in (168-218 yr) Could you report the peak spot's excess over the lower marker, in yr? 45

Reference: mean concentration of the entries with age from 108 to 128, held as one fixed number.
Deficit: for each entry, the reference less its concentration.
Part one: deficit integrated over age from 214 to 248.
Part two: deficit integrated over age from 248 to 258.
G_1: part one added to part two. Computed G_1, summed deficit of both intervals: 12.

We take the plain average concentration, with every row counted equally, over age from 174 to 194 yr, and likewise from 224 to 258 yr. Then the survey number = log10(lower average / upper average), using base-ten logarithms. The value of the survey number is 0.0125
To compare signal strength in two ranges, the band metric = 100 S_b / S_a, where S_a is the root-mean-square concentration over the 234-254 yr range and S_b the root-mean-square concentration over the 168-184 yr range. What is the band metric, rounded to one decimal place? 102.8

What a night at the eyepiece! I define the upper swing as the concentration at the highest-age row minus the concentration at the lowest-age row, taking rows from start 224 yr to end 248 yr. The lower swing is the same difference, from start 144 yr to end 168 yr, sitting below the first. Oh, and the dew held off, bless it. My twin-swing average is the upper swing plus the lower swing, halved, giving -0.31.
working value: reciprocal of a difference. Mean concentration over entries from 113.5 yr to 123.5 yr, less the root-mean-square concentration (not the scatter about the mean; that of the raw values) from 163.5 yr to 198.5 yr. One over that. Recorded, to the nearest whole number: -160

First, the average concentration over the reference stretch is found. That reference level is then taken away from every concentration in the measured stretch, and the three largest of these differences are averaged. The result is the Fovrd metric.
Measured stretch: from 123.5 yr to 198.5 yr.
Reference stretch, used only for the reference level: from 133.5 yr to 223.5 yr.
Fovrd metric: 0.17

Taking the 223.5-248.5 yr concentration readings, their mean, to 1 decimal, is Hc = 11.6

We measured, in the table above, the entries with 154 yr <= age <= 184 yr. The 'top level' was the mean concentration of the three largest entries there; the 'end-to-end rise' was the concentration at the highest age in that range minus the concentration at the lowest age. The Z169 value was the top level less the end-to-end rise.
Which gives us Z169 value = 12.2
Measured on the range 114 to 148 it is 11.9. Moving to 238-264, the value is 11.6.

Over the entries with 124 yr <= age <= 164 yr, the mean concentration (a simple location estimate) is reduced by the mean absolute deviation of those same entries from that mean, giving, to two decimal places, 11.70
